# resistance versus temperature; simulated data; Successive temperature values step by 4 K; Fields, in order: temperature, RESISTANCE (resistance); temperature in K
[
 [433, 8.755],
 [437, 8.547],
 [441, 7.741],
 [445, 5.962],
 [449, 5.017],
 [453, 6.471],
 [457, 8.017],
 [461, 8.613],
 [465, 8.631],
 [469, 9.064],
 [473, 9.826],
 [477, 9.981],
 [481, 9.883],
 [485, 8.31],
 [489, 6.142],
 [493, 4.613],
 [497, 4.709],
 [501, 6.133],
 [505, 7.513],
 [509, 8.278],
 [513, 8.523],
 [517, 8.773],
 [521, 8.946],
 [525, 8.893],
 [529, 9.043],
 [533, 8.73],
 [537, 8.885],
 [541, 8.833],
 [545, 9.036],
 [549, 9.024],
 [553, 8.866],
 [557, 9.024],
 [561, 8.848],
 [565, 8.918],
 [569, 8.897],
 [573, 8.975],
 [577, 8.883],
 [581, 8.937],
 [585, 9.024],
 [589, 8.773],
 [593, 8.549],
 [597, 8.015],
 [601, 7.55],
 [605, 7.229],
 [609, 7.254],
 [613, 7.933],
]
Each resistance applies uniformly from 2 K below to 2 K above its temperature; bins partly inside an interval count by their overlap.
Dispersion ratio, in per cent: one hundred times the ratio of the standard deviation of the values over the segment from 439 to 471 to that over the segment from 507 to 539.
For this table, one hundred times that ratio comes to 583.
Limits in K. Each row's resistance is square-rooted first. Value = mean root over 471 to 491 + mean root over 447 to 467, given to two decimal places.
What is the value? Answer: 5.66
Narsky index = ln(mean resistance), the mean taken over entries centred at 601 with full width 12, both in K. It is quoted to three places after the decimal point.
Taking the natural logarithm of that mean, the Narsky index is 2.028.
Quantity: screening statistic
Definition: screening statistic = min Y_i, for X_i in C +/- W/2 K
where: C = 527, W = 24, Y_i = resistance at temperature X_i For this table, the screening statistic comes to 8.73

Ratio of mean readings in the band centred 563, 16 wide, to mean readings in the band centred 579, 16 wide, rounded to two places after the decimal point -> 1.00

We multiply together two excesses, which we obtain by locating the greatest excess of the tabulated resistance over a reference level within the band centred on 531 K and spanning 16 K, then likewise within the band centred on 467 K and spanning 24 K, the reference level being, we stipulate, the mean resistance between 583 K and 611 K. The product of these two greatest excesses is 1.9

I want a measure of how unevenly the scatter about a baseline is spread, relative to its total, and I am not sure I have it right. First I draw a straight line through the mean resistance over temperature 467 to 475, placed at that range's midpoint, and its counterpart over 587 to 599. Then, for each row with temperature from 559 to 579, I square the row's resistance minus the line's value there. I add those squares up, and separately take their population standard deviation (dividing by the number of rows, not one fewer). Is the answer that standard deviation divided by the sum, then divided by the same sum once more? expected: 0.28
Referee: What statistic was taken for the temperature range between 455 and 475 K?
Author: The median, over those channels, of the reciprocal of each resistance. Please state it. 0.116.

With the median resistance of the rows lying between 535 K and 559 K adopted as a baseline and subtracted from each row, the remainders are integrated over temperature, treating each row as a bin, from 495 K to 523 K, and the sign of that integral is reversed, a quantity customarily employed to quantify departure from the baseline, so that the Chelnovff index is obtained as 39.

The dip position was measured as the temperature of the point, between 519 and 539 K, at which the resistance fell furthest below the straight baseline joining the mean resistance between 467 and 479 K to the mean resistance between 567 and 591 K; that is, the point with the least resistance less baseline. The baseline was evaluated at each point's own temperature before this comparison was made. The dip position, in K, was 533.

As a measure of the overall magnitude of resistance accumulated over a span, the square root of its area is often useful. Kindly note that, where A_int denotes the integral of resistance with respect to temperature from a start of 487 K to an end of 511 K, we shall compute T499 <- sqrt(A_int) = 12.2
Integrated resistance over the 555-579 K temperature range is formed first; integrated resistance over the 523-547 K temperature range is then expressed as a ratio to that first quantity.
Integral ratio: 1.0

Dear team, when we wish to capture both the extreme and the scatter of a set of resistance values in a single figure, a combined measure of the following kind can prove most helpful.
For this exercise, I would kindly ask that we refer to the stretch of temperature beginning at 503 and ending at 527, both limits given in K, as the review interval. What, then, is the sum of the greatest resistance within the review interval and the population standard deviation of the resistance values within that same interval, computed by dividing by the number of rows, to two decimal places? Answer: 9.44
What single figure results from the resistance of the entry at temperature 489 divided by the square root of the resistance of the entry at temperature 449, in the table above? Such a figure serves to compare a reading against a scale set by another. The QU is 2.7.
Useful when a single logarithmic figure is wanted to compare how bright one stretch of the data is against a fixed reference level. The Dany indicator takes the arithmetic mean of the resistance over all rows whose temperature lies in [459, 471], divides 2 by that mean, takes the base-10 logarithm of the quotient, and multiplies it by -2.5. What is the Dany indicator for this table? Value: 1.60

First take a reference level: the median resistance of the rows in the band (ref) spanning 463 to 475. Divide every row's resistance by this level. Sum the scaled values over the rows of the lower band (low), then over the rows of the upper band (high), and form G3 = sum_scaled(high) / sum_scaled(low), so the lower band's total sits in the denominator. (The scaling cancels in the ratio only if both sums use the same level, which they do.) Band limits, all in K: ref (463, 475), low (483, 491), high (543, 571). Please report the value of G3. 4.3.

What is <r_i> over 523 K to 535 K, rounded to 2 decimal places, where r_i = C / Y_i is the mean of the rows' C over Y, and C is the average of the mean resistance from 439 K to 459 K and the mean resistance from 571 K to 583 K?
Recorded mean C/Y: 0.88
